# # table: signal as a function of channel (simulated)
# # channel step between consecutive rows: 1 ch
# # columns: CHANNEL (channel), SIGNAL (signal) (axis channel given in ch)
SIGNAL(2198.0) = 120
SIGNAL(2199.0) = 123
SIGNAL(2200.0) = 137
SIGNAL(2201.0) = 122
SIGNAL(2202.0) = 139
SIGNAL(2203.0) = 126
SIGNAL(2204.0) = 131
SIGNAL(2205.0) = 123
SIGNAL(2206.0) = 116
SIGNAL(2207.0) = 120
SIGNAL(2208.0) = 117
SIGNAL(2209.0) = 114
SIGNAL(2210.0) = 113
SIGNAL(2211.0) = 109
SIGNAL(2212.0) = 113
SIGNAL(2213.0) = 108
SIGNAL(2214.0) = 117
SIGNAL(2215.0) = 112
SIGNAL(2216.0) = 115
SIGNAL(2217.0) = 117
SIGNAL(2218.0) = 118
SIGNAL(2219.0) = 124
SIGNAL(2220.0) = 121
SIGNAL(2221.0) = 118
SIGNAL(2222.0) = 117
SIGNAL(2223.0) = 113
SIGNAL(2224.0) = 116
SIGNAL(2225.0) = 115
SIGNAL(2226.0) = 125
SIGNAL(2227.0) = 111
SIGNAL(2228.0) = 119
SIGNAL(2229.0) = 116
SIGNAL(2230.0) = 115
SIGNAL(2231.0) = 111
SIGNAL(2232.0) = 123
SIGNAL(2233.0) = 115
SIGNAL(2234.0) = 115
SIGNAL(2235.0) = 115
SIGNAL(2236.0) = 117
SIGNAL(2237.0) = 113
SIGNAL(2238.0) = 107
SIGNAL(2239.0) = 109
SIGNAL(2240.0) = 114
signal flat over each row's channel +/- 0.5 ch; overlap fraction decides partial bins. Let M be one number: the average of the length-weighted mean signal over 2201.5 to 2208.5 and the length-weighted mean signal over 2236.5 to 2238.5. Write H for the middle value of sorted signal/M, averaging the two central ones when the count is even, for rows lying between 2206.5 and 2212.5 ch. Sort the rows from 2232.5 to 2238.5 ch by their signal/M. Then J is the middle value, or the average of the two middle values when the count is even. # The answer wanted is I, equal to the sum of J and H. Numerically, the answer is 1.95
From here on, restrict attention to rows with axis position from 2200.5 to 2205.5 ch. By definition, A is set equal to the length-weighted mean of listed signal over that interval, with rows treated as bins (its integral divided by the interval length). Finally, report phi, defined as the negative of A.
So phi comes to -128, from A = 128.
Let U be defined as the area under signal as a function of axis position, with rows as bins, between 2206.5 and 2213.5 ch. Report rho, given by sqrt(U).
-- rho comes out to 28.18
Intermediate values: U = 794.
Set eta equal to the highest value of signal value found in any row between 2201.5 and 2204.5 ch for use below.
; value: 139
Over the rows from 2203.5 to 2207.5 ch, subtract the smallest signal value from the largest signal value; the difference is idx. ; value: 15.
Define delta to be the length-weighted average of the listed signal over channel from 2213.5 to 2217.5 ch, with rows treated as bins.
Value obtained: 115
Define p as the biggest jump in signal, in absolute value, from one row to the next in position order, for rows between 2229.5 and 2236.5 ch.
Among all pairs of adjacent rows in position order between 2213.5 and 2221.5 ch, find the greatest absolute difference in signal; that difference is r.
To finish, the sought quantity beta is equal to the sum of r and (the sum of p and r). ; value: 24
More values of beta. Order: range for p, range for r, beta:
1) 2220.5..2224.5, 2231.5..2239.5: 20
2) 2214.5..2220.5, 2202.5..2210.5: 22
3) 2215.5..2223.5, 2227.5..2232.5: 30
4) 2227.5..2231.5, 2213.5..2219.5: 16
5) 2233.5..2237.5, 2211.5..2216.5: 22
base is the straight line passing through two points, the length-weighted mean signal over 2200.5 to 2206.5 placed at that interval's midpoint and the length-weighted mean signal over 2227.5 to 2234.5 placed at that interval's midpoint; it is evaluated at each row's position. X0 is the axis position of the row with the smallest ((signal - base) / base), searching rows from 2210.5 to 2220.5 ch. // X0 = 2213.0 ch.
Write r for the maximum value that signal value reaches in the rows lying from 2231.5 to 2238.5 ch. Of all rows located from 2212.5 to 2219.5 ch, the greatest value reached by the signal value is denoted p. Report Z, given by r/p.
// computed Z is 0.99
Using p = 124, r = 123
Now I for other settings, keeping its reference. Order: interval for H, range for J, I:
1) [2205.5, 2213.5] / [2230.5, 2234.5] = 1.95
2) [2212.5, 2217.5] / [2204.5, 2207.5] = 2.00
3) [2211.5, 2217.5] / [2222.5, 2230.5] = 1.96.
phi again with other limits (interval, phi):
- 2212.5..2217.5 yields -114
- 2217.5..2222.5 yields -120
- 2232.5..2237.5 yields -115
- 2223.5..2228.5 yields -117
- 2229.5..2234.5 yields -116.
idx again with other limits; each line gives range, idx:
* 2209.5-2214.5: 9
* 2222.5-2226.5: 12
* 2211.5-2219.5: 16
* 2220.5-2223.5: 5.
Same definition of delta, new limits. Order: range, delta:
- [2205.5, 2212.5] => 115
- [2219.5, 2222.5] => 119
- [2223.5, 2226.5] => 119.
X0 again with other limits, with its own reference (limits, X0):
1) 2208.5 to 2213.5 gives 2213.0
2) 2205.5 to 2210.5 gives 2210.0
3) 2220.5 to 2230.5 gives 2227.0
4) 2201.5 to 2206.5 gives 2206.0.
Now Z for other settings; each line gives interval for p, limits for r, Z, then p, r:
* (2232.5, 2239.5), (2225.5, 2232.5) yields 1.07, 117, 125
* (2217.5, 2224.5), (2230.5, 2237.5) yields 0.99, 124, 123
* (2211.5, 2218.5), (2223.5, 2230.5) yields 1.06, 118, 125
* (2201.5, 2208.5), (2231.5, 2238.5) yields 0.88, 139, 123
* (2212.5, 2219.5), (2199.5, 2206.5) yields 1.12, 124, 139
